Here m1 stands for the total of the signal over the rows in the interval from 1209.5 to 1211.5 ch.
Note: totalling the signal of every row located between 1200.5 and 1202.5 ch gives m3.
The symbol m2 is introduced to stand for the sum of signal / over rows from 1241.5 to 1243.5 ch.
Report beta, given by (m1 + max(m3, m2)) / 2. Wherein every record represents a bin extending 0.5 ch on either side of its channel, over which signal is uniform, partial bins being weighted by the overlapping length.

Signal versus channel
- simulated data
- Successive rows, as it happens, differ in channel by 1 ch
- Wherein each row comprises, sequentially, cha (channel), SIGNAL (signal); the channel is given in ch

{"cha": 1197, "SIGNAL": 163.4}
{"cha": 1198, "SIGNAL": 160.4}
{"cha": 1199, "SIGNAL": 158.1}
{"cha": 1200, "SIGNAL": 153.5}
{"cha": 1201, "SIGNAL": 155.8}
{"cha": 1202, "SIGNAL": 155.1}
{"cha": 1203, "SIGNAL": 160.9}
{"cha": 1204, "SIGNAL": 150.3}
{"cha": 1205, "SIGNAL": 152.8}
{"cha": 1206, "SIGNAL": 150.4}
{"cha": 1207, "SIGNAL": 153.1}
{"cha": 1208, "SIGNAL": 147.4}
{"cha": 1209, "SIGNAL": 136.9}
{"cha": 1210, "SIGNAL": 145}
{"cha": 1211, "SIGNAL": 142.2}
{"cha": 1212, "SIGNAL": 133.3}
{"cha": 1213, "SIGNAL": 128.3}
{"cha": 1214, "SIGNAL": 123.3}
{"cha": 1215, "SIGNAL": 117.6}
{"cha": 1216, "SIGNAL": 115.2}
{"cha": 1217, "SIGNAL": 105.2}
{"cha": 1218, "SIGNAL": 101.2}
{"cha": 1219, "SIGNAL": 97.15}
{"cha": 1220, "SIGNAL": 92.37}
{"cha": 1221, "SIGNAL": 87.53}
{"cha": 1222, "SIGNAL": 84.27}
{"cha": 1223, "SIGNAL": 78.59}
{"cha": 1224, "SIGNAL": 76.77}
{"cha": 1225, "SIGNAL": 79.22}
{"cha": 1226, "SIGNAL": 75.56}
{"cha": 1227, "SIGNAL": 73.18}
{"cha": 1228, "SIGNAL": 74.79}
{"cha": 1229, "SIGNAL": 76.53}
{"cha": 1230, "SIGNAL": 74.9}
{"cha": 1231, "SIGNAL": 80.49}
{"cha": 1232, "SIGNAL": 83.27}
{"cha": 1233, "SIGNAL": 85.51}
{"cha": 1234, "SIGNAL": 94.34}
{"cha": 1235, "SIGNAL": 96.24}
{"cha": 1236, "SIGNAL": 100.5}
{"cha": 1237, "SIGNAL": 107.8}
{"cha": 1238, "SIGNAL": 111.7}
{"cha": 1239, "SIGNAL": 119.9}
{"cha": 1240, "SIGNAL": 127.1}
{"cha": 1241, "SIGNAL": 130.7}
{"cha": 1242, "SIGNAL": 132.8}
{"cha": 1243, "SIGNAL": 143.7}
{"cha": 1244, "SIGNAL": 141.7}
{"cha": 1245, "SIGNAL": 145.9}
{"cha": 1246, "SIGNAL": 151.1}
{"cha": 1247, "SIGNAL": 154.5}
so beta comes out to 299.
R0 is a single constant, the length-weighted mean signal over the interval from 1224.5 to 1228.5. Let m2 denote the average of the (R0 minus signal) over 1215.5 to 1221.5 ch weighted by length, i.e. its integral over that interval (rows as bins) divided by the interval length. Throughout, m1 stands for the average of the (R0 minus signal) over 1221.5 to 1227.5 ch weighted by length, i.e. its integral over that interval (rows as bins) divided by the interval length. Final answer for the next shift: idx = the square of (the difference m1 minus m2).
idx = 477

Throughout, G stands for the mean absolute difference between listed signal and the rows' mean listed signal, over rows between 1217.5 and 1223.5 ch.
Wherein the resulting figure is 6.7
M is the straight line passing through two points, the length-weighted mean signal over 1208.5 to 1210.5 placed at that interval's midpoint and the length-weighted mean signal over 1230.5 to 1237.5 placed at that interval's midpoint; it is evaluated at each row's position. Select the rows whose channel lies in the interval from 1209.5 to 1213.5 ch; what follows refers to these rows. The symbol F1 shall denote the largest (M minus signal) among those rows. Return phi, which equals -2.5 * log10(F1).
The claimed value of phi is -1.9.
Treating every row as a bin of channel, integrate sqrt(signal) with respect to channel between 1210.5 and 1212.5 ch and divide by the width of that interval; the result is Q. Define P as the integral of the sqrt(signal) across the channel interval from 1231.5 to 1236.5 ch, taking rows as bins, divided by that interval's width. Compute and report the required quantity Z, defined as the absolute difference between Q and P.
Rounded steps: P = 9.6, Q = 11.7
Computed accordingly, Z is 2.2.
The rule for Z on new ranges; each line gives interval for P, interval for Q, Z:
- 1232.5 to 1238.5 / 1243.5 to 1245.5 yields 2.0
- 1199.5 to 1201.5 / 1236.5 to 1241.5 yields 1.5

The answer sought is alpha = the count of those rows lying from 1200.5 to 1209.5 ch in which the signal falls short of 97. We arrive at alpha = 0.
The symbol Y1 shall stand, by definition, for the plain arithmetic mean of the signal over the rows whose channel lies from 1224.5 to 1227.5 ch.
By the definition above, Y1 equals 76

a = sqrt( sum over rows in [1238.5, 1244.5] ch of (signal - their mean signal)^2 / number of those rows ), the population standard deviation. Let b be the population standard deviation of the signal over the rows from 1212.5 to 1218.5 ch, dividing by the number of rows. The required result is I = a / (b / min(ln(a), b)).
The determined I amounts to 1.8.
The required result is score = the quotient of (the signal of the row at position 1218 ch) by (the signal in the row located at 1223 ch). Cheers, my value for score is 1.3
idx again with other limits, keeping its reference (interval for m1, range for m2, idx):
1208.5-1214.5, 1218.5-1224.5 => 2374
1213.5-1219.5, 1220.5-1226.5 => 877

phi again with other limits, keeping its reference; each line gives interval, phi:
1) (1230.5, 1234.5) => -3.1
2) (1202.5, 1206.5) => -0.4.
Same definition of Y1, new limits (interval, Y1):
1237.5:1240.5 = 120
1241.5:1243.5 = 138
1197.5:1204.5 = 156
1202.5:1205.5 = 155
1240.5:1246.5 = 141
